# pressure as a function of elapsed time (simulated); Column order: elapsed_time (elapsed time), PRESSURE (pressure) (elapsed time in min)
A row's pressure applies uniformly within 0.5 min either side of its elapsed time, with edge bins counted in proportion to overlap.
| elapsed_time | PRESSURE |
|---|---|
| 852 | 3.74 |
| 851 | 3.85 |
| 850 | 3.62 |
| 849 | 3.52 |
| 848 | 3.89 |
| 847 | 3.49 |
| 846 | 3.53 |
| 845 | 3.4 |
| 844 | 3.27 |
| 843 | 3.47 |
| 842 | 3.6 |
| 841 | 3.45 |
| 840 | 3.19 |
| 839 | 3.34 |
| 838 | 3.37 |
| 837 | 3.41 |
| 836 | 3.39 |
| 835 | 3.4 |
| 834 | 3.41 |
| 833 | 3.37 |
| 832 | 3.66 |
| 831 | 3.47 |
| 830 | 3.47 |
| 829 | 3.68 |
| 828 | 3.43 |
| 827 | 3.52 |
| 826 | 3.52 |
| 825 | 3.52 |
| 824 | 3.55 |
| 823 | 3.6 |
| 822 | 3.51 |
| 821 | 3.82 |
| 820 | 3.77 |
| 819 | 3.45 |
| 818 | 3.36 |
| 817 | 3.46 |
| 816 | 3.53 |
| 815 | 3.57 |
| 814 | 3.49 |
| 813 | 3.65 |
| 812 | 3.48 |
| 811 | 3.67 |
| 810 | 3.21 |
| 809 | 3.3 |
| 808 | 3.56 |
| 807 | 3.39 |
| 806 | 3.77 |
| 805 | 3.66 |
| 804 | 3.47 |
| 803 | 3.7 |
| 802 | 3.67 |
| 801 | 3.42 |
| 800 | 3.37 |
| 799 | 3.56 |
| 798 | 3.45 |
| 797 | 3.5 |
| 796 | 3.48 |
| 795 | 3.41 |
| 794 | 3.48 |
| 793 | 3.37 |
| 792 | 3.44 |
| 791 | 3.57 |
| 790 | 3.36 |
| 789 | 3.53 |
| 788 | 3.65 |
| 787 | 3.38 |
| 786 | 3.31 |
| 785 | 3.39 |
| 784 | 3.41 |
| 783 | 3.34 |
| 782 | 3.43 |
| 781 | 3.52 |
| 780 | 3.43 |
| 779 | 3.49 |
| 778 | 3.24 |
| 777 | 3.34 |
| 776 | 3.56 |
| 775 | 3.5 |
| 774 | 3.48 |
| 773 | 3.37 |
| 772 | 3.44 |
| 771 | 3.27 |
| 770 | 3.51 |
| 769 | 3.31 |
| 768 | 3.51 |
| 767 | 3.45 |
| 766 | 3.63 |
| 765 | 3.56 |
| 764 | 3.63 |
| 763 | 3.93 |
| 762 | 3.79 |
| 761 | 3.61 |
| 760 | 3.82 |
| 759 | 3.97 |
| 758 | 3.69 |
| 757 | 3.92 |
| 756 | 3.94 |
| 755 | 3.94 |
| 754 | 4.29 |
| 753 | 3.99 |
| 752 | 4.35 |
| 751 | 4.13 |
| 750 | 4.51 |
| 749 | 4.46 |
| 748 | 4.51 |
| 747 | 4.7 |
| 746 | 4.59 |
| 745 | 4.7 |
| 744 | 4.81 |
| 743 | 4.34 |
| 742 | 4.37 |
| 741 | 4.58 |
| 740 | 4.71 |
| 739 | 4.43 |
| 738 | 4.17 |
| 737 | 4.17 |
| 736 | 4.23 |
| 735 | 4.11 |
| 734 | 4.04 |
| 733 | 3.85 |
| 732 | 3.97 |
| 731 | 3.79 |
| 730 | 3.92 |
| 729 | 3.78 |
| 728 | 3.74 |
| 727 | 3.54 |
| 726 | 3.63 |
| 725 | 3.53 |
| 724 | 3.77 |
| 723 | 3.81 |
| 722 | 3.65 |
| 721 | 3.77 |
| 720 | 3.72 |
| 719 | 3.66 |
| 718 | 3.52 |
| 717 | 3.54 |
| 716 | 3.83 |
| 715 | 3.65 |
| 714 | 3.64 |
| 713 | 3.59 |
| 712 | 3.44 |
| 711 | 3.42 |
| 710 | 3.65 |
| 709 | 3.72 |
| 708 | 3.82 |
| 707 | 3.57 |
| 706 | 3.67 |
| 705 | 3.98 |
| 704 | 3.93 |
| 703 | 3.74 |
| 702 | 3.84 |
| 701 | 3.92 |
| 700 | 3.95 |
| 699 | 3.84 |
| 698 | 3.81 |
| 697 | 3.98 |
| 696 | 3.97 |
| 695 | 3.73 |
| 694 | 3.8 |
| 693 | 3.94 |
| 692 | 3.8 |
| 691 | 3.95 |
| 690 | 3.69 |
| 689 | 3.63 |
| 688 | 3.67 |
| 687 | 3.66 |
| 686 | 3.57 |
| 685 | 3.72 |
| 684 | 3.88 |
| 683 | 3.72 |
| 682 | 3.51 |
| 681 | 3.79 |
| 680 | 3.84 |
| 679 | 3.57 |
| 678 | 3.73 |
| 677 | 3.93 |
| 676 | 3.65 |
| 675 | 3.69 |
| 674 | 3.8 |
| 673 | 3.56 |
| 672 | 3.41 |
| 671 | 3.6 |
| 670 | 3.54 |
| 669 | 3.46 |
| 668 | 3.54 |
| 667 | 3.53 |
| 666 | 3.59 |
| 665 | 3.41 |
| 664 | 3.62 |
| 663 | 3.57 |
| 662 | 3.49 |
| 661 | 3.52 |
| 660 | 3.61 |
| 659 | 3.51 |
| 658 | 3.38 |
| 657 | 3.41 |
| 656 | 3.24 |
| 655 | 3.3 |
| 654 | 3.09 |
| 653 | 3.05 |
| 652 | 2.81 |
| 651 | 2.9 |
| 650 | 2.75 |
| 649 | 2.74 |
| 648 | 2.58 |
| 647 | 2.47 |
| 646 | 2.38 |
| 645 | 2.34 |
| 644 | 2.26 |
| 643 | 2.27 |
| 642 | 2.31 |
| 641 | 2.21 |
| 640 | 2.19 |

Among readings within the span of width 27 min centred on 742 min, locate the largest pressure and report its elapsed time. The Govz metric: 744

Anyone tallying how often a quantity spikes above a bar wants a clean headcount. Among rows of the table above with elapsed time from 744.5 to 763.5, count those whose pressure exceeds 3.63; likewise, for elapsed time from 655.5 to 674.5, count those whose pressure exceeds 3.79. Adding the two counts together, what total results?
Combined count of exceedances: 19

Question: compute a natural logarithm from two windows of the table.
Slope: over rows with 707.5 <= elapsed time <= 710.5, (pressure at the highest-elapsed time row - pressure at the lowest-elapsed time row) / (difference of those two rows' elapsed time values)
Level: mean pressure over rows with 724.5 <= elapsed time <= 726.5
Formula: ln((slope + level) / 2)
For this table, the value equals 0.558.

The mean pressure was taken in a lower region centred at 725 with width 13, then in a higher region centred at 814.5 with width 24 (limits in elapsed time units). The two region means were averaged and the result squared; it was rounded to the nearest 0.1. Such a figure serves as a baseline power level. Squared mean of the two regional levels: 13.2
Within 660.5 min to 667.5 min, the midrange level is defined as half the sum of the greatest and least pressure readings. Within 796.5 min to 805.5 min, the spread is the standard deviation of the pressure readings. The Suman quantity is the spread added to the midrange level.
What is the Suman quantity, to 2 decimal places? 3.63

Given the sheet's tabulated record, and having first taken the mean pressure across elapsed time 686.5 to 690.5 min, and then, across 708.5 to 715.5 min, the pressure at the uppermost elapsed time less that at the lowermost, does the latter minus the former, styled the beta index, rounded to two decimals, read -3.73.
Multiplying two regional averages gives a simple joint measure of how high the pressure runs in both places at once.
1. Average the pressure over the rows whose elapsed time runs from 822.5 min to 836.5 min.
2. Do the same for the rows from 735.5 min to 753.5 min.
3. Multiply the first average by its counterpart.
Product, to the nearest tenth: 15.5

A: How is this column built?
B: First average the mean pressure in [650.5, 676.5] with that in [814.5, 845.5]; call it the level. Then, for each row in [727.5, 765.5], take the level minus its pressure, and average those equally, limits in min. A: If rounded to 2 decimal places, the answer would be -0.67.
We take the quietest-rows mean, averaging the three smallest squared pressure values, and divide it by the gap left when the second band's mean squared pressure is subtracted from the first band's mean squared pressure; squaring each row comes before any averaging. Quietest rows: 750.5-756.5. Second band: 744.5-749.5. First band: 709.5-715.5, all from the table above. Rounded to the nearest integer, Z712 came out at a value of -2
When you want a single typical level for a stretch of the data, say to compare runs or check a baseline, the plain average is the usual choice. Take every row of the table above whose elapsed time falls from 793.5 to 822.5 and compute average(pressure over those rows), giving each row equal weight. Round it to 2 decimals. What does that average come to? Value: 3.52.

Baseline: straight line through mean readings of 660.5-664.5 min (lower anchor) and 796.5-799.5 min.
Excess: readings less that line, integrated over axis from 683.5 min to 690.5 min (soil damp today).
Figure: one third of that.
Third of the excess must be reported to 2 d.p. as 0.34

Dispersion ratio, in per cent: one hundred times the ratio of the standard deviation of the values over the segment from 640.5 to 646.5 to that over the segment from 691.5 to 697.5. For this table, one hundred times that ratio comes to 57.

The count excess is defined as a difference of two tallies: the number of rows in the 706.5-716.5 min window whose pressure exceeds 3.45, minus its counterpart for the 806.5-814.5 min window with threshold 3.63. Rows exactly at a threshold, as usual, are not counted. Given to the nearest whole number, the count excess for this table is 6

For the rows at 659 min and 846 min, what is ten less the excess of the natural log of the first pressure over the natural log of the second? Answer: 10.0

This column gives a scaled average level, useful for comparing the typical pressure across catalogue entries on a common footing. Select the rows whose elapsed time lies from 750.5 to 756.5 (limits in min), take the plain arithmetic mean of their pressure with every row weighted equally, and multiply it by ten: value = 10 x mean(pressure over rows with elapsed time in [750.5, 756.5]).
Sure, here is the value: 41.1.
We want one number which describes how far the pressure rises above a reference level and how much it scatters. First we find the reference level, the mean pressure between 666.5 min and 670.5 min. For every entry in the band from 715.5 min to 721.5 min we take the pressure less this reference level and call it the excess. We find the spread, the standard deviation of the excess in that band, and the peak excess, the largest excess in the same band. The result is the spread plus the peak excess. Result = 0.4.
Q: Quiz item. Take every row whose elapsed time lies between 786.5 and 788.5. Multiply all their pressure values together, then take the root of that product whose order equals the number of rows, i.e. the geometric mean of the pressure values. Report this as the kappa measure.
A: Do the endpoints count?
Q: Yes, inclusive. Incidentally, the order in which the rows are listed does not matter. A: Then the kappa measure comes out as 3.51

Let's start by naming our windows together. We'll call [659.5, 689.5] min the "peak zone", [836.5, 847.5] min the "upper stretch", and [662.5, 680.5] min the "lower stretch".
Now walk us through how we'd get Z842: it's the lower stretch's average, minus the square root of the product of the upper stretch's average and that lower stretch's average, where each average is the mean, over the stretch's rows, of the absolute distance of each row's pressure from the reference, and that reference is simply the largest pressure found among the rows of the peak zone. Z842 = -0.09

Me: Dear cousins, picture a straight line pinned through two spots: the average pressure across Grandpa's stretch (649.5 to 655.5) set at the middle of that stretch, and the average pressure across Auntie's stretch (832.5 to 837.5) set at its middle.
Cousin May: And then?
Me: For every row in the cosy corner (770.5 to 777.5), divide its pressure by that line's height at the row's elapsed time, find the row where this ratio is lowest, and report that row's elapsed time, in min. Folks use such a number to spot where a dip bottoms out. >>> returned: 771 min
